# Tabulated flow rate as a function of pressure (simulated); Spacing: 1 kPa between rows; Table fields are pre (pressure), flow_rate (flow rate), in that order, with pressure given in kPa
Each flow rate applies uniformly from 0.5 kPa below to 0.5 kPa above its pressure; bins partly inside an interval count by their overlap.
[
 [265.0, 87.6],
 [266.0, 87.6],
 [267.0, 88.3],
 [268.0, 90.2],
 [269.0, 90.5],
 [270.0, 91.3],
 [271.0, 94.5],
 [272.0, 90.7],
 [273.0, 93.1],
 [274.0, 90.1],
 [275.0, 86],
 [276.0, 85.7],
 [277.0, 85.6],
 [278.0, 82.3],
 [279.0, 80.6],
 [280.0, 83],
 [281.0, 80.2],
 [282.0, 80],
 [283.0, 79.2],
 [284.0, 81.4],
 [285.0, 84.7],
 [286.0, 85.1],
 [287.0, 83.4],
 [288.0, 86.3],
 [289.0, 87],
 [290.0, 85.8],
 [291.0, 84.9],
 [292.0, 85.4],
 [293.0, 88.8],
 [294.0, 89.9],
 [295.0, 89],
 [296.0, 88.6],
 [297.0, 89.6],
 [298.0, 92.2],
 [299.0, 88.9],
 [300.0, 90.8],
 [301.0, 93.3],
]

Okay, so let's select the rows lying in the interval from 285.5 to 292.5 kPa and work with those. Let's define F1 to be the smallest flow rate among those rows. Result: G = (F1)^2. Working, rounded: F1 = 83.4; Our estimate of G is 6956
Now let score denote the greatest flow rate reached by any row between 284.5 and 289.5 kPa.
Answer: 87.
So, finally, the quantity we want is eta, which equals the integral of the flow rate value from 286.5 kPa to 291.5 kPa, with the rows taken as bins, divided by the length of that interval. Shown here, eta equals 85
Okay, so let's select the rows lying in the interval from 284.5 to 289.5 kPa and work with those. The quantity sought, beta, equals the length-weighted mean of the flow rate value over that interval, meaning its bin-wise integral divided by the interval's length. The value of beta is 85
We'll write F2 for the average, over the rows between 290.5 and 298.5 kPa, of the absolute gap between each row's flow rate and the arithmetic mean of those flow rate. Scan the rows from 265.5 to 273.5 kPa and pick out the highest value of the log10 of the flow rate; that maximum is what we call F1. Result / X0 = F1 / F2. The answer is 1.16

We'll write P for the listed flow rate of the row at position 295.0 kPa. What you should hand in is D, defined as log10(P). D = 1.95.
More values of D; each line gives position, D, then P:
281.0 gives 1.90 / 80.2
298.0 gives 1.96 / 92.2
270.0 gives 1.96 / 91.3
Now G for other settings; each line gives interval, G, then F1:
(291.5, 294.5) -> 7293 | 85.4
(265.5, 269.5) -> 7674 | 87.6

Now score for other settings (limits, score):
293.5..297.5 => 89.9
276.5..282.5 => 85.6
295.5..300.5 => 92.2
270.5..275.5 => 94.5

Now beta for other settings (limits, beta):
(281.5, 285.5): 81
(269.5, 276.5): 90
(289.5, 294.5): 87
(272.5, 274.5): 92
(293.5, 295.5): 89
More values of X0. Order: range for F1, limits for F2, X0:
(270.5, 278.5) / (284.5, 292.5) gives 2.47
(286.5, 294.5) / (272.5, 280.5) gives 0.66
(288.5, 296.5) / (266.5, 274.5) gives 1.39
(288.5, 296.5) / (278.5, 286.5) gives 1.05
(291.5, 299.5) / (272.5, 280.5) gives 0.67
